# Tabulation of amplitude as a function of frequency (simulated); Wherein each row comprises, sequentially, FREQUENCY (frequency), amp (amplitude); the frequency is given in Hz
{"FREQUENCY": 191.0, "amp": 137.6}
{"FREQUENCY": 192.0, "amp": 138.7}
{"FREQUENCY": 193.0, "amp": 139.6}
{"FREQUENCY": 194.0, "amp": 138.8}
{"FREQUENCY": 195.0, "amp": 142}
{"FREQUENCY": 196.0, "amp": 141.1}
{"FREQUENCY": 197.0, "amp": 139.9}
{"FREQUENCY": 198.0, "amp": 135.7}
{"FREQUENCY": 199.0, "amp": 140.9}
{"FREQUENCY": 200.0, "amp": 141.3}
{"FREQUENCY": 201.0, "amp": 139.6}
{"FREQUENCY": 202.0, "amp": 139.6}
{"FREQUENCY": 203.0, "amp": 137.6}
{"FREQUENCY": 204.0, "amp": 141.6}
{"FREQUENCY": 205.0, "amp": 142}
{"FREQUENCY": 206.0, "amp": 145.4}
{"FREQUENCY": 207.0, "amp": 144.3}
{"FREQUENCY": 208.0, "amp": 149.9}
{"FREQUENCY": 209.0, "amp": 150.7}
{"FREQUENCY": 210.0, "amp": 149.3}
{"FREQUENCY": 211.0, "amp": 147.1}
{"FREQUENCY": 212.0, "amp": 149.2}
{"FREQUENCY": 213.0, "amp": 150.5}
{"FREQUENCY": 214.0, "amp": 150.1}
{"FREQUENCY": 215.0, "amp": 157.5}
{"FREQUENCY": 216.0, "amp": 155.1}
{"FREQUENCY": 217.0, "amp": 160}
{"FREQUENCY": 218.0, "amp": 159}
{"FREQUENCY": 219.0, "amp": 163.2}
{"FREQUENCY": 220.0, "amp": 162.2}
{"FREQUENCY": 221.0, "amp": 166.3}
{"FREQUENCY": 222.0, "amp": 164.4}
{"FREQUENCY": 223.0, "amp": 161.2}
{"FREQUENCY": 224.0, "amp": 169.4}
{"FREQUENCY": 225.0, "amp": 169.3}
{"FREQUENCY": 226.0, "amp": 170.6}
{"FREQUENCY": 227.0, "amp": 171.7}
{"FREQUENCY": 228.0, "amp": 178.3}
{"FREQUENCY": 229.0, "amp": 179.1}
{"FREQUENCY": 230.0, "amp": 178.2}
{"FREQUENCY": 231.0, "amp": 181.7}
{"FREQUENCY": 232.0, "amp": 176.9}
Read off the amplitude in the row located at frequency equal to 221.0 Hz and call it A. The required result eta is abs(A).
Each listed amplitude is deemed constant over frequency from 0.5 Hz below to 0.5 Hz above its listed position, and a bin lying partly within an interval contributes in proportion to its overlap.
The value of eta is 166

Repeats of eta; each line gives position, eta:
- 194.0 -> 139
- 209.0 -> 151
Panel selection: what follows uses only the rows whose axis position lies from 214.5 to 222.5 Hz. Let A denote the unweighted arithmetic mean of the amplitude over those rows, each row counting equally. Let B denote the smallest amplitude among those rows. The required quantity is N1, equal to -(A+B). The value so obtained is -316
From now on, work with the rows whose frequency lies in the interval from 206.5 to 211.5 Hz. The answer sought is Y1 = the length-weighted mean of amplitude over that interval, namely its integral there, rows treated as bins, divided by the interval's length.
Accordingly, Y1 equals 148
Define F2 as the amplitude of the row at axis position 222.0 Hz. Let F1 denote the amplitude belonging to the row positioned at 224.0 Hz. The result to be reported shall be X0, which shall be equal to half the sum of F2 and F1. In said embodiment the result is 167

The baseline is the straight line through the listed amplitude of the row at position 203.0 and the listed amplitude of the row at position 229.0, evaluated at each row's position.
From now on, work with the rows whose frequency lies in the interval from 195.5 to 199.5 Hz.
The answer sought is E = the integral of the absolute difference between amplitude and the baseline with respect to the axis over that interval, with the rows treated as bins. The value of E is 42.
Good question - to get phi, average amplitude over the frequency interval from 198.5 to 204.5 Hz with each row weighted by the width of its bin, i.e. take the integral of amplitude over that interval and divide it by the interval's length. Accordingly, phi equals 140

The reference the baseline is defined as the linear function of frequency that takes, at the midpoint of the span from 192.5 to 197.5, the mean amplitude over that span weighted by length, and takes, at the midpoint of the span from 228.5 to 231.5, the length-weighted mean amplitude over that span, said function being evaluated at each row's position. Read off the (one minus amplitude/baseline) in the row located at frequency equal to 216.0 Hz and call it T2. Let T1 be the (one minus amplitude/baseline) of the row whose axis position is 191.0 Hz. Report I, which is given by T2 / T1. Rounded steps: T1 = -0.01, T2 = 0.05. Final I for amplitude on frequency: -4.0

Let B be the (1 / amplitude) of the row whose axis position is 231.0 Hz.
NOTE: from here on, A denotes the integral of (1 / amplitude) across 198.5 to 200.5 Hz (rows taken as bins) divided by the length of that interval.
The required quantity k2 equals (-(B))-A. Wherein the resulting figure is -0.0126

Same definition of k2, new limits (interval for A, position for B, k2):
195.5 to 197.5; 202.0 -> -0.0143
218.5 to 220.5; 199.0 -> -0.0132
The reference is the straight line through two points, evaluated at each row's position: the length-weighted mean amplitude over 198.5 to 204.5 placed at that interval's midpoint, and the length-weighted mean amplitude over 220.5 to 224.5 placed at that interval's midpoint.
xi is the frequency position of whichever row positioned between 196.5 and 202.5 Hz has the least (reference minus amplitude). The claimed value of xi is 197.0 Hz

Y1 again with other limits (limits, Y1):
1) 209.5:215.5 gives 151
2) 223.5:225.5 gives 169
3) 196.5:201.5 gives 139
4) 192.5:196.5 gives 140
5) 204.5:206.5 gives 144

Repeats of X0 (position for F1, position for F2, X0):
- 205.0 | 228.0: 160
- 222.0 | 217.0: 162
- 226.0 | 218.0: 165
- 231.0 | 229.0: 180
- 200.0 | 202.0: 140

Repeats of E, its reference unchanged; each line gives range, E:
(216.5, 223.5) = 17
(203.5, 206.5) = 7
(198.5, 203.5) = 27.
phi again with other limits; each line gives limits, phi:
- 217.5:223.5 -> 163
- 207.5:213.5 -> 149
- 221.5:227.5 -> 168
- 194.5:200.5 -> 140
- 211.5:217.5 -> 154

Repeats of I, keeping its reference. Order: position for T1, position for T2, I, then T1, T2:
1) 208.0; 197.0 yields 0.6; 0.03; 0.02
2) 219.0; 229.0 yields -0.1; 0.02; 0.00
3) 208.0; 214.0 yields 2.2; 0.03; 0.07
